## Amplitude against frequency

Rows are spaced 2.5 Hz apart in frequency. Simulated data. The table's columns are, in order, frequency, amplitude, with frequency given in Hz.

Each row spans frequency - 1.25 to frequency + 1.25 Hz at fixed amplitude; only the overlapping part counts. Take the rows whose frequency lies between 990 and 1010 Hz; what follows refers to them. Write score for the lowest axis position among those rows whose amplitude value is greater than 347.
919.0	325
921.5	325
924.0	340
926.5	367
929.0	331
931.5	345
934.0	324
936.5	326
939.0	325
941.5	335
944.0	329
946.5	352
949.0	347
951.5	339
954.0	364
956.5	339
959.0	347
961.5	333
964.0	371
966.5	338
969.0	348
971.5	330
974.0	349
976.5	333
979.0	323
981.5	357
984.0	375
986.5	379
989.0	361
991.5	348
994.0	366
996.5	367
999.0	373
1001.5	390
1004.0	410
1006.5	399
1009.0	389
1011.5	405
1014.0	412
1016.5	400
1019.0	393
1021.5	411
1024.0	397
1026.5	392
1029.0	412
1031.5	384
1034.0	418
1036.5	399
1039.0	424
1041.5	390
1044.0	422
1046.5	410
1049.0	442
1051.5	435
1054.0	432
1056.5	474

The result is 991.5 Hz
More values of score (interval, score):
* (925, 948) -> 926.5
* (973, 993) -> 974.0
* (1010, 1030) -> 1011.5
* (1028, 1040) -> 1029.0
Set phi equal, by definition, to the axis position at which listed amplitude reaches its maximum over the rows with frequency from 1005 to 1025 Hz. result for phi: 1014.0 Hz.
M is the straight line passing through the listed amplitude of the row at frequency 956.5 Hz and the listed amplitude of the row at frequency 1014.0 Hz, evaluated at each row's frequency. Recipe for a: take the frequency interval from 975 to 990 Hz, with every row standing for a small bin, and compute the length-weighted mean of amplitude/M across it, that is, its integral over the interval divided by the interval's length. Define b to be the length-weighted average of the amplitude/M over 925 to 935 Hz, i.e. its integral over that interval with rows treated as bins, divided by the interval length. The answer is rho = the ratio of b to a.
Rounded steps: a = 0.95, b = 1.12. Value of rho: 1.18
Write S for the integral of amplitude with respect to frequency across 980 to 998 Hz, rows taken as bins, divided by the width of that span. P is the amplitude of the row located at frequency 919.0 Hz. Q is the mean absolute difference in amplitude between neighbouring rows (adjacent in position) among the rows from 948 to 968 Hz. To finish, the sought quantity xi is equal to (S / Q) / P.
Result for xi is 0.052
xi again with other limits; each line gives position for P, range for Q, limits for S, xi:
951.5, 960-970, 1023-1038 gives 0.044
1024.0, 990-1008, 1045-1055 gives 0.089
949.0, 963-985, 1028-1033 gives 0.058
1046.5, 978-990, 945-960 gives 0.046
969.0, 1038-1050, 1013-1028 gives 0.042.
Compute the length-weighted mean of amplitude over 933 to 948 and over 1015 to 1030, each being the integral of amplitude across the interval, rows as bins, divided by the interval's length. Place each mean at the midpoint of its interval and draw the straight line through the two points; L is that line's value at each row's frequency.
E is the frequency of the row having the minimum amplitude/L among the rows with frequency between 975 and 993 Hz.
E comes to 979.0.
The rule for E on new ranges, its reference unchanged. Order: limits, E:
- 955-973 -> 971.5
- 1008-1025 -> 1024.0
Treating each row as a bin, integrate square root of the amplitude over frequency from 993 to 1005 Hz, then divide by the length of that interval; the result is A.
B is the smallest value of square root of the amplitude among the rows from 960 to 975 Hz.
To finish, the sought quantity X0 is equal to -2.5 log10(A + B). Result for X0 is -3.94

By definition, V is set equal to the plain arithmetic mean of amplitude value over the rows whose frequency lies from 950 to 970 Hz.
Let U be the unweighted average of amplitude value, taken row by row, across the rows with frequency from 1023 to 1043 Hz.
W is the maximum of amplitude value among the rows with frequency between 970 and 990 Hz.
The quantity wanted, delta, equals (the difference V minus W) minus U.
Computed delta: -434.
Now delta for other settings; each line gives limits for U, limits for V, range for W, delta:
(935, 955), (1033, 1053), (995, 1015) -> -334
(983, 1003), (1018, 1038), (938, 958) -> -333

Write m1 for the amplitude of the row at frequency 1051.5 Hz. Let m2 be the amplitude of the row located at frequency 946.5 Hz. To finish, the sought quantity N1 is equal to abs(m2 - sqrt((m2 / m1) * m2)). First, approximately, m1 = 435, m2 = 352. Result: 335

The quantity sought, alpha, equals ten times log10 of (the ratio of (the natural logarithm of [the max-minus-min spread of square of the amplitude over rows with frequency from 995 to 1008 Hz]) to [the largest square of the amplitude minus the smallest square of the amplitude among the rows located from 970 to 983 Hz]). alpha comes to -33.5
